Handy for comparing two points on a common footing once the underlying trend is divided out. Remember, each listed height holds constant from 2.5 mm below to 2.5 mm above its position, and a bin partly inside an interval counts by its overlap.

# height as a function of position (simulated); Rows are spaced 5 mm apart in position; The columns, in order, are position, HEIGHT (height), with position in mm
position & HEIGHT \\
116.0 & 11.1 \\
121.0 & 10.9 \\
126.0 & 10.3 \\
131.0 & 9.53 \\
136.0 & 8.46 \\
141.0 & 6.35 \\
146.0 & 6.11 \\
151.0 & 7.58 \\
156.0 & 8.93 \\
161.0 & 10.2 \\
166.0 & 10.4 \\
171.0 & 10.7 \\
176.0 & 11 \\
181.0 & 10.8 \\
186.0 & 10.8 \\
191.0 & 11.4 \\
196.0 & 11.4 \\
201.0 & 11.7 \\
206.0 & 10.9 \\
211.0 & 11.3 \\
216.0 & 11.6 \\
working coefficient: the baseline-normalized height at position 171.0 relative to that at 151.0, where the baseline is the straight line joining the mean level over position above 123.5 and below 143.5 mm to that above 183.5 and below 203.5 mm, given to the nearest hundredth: 1.29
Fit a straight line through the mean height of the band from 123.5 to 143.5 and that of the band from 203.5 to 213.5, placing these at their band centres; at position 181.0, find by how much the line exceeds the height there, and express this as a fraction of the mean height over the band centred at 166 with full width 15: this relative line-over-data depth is -0.057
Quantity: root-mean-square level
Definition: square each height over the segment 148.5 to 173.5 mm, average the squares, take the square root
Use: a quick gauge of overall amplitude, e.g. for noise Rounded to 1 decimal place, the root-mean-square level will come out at 9.6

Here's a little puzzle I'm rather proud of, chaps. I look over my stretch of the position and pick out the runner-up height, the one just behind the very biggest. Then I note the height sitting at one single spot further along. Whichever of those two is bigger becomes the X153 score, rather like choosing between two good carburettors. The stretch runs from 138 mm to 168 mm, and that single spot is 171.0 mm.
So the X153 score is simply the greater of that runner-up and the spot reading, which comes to 10.7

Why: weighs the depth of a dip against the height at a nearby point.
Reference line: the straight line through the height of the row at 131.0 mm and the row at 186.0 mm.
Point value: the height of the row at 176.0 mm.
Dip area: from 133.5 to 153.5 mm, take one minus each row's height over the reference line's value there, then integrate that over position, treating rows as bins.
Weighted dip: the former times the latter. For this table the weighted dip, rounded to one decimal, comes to 60.2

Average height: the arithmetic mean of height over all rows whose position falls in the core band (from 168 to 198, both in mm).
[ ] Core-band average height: 11.0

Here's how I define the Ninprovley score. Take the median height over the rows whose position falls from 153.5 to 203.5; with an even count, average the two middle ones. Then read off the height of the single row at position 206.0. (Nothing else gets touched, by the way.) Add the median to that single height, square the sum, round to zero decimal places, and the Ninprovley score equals 471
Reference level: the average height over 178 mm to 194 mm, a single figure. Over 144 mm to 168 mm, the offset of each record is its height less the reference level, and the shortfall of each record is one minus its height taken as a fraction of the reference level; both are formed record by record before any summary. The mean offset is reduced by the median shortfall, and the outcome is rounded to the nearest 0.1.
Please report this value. -2.5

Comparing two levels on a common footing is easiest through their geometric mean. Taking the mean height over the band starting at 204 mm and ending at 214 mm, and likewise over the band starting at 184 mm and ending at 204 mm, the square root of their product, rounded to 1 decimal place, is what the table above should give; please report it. 11.2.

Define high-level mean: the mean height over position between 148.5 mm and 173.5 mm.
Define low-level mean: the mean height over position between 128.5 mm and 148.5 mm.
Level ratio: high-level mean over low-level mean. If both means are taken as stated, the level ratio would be 1.26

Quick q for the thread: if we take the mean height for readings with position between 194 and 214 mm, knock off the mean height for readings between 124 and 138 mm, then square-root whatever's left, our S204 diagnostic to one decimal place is 1.4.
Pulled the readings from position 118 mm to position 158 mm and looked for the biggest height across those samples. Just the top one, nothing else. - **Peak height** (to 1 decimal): 10.9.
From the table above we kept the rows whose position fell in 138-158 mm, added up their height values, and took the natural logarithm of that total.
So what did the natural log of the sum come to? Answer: 3.37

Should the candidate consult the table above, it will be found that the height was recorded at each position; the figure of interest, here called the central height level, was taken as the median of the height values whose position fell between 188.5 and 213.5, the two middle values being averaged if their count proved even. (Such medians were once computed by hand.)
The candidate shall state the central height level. 11.4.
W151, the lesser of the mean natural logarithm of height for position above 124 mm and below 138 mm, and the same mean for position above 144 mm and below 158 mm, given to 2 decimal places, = 2.01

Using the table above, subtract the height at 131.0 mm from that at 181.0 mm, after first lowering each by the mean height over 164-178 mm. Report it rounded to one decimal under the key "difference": 1.3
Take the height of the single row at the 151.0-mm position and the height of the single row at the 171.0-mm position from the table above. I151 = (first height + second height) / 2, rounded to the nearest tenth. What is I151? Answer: 9.1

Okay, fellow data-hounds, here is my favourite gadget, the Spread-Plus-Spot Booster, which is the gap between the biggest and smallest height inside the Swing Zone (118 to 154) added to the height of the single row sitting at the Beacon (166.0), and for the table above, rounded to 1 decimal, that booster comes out 15.2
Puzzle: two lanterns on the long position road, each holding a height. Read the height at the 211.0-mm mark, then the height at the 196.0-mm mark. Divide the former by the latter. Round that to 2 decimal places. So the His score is 0.99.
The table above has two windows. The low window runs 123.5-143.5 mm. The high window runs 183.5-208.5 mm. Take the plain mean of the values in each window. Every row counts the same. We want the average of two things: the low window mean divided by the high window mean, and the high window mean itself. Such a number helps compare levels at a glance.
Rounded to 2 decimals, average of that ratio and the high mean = 6.01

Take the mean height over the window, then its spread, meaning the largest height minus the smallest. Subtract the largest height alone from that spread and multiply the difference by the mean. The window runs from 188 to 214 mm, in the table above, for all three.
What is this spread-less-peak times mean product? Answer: -124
